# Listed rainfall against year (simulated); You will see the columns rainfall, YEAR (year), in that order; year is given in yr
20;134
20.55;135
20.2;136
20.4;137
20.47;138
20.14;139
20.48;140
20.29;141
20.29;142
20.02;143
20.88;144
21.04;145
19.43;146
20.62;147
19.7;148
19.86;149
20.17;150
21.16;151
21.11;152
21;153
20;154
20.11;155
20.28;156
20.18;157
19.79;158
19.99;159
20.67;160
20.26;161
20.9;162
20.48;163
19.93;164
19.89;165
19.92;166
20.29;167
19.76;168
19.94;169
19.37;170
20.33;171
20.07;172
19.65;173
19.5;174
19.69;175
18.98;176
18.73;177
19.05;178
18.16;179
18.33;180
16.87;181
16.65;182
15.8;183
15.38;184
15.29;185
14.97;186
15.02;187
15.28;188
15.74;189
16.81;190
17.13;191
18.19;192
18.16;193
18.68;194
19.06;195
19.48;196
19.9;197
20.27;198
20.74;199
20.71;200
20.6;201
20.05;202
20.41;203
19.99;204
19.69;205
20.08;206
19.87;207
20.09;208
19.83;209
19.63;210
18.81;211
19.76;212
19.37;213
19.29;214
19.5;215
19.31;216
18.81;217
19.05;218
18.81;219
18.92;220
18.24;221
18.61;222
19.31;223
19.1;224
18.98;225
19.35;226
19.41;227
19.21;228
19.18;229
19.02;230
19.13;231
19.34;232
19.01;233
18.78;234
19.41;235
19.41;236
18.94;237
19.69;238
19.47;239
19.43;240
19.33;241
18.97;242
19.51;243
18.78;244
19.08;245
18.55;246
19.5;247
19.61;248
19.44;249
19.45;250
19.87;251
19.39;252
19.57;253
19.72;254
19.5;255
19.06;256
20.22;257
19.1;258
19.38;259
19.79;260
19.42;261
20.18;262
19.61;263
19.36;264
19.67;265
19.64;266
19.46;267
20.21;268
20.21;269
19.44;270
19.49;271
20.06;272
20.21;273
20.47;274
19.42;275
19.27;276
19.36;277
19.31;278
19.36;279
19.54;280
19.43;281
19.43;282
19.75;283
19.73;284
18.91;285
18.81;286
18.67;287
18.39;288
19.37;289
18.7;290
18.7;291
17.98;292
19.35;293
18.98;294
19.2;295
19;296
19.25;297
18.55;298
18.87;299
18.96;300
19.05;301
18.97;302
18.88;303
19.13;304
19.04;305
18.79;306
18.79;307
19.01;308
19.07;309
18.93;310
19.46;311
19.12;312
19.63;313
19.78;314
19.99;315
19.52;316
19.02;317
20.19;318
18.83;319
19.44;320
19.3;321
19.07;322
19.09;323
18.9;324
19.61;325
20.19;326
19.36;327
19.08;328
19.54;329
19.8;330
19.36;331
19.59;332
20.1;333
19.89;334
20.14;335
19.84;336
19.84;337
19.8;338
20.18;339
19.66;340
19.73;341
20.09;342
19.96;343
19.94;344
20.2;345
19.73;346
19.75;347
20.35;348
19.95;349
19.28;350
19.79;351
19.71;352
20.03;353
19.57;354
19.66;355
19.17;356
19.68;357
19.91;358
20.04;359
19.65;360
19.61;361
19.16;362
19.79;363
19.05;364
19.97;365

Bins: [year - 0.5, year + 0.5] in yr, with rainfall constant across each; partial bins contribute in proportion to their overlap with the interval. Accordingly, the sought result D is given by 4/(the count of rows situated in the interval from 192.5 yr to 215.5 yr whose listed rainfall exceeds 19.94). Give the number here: 0.4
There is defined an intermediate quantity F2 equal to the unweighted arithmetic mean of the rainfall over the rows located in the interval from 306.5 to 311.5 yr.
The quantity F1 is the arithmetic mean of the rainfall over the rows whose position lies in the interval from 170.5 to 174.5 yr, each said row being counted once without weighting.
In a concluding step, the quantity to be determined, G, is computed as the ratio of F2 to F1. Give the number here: 0.96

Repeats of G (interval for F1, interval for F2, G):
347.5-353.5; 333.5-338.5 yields 1.00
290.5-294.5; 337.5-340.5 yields 1.06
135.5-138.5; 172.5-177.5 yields 0.95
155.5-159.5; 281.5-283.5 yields 0.98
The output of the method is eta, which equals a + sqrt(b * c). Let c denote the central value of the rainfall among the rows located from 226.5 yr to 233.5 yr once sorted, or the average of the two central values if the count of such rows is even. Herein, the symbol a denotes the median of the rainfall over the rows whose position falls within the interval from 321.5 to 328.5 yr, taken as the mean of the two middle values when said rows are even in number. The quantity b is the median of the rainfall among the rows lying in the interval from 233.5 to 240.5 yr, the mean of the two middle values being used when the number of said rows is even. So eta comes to 38.4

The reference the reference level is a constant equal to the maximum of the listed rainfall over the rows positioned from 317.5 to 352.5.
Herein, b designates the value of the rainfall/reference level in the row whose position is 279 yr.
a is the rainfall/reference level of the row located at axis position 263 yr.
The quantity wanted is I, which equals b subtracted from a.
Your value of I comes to 0.01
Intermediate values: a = 0.964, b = 0.951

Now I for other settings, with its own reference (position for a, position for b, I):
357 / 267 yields 0.01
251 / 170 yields 0.02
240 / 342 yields -0.03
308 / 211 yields 0.01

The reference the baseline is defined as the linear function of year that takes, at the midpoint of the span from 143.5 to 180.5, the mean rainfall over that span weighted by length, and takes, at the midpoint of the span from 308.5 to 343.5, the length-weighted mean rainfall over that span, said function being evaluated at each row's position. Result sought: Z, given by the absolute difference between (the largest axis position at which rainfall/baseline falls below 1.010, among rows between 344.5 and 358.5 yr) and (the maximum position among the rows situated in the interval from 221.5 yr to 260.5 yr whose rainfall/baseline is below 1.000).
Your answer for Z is 98 yr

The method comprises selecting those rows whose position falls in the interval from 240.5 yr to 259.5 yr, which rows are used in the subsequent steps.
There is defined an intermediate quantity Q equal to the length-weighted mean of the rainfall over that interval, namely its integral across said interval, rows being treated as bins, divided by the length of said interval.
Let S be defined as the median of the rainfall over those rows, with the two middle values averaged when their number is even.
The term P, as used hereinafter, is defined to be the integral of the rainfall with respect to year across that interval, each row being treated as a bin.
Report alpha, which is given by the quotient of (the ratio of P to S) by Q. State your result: 0.98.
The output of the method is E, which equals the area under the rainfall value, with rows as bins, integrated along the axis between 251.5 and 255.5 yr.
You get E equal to 78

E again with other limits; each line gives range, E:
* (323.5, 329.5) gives 117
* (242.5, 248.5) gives 115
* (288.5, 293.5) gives 94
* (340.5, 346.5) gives 120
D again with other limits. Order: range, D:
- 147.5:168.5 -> 0.3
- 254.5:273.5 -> 0.7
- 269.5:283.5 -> 1.3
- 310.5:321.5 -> 2.0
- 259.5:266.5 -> 4.0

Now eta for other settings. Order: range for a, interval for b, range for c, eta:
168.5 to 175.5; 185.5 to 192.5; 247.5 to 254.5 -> 37.2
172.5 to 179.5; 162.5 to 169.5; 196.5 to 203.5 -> 39.2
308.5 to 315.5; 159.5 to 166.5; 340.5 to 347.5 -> 39.6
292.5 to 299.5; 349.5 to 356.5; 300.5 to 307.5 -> 38.3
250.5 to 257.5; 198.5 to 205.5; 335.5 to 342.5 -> 39.7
